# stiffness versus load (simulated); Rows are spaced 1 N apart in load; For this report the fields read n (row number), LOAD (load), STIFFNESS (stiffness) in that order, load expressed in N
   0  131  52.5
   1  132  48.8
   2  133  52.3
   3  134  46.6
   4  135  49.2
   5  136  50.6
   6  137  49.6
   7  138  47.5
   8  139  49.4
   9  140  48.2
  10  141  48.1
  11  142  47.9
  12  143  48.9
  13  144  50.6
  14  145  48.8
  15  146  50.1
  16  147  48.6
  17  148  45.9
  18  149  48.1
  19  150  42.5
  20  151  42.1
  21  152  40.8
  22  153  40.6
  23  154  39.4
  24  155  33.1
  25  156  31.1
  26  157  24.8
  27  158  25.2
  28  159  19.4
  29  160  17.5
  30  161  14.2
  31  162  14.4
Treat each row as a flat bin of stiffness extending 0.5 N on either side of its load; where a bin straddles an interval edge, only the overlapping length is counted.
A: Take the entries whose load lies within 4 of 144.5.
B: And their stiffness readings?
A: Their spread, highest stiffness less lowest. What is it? 4.7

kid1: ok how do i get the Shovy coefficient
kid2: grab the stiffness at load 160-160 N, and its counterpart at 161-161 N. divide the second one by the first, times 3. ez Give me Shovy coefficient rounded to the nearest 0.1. 2.4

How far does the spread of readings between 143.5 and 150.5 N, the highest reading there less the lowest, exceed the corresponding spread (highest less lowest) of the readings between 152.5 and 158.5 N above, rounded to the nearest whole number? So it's -8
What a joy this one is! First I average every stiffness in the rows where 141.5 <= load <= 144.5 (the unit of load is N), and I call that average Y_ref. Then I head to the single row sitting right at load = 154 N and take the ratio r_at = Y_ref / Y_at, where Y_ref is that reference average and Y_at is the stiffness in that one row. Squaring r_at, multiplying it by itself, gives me 1.56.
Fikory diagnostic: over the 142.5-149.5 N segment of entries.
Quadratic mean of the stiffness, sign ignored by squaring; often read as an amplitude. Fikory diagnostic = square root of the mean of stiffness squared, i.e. 49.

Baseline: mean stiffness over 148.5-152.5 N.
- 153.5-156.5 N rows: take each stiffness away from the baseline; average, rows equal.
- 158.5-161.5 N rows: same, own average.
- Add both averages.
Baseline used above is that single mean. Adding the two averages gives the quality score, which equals 35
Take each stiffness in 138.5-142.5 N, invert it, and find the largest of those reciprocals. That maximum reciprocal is 0.0209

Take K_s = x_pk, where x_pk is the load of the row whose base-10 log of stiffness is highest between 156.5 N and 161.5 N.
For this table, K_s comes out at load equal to 158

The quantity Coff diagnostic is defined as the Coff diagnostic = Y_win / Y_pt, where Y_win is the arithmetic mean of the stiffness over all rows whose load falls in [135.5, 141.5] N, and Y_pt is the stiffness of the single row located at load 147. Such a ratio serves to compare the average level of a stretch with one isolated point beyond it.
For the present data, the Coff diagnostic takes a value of 1.0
